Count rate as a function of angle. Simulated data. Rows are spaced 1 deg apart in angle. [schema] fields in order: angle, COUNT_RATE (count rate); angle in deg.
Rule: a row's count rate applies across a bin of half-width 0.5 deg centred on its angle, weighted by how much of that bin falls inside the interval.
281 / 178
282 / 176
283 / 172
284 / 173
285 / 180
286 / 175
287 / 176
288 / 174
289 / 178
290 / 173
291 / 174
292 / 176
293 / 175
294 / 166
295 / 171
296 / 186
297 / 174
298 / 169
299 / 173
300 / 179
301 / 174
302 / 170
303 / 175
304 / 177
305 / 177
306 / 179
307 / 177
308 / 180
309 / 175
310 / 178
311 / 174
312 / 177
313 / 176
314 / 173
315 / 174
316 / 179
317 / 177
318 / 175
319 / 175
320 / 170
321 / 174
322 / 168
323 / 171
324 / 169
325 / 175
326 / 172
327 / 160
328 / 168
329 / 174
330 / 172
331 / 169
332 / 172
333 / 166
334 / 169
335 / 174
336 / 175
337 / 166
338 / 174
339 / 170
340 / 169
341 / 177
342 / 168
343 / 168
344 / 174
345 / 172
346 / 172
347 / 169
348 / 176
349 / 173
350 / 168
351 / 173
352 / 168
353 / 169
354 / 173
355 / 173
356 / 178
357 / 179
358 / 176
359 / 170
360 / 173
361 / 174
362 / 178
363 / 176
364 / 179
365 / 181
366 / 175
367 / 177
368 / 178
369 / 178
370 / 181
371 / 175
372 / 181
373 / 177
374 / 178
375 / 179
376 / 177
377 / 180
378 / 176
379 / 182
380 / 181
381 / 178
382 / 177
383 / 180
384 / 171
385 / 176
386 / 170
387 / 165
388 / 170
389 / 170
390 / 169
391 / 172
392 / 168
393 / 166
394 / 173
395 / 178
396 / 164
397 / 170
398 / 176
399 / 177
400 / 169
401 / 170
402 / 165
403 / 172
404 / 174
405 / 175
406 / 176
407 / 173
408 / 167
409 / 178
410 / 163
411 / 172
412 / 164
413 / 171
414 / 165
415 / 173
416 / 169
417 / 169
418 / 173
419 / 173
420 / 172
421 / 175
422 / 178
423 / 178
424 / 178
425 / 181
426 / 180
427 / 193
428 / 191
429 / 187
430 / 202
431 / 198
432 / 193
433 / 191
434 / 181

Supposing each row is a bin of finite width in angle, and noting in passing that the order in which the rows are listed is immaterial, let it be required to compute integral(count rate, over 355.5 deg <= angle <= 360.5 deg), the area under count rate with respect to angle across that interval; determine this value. 876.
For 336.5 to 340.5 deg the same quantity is 679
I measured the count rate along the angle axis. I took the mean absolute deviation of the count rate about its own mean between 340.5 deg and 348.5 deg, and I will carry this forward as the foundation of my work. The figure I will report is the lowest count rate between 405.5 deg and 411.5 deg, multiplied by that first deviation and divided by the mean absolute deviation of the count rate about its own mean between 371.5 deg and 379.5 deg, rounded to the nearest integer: 256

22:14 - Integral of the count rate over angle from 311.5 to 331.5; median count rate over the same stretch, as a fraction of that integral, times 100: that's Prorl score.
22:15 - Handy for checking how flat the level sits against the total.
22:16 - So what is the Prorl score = 5.03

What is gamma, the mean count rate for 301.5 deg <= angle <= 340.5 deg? 173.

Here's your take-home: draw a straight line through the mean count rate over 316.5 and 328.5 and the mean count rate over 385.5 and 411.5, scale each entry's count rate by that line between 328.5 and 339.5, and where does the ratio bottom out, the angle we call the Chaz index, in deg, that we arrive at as 333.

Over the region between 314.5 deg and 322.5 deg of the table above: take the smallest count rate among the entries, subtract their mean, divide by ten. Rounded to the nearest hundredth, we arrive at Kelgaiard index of -0.60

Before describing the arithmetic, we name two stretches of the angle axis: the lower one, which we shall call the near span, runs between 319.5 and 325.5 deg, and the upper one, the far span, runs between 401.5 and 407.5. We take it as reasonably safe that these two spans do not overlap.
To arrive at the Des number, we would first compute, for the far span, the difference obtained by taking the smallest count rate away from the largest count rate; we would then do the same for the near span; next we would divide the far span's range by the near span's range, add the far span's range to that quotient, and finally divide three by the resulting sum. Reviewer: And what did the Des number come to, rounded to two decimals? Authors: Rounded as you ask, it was 0.24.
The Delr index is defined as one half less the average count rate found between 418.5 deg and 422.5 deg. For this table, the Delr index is -174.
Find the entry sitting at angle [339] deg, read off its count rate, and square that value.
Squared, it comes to 28900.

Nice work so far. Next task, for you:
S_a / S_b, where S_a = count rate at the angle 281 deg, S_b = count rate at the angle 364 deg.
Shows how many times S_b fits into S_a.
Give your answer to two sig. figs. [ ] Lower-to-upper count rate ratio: 0.99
